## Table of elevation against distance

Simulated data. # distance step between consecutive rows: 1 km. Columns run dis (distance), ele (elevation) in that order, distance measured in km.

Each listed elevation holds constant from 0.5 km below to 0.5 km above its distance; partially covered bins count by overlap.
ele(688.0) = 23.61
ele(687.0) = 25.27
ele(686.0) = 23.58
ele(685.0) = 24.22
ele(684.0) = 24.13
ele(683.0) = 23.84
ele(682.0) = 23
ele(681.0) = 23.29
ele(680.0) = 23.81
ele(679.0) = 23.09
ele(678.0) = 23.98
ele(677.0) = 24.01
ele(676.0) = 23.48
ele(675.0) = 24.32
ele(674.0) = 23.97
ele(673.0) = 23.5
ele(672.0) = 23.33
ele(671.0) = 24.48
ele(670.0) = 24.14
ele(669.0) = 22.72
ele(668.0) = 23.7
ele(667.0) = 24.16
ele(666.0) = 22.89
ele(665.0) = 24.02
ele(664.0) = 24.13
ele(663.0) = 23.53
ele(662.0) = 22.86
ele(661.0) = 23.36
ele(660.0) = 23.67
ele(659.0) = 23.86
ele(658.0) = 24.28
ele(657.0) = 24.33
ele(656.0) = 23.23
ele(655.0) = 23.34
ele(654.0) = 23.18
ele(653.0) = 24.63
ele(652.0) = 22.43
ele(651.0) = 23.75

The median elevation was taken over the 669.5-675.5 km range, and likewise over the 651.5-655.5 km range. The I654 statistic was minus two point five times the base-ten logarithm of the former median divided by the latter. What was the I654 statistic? -0.036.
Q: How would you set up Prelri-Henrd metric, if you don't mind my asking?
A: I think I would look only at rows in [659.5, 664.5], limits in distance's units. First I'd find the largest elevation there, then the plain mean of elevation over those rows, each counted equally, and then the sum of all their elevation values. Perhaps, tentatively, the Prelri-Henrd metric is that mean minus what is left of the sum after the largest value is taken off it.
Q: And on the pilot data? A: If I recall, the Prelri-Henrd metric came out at -70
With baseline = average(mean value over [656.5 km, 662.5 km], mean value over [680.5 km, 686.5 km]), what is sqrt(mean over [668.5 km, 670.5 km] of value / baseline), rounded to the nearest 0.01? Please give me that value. 0.99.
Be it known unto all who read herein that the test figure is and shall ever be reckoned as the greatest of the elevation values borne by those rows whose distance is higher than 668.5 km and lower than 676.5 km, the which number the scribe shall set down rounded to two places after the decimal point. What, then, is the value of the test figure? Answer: 24.48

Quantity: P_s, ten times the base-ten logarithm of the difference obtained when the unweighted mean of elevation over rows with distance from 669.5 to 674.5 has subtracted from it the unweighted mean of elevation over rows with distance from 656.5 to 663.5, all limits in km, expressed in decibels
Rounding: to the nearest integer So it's -7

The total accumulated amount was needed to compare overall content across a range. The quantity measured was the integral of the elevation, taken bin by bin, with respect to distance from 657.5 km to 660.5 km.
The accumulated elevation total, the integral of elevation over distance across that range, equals 71.8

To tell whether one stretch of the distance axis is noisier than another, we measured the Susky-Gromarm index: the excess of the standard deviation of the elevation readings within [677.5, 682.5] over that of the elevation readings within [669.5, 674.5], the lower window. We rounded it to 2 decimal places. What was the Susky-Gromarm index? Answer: -0.03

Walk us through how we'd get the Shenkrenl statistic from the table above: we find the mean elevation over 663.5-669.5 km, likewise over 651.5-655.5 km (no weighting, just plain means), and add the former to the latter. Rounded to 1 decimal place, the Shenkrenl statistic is 47.0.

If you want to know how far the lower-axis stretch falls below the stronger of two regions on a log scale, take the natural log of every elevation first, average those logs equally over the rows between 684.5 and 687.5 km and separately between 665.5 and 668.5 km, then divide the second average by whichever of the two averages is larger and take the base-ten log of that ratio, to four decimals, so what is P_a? -0.0044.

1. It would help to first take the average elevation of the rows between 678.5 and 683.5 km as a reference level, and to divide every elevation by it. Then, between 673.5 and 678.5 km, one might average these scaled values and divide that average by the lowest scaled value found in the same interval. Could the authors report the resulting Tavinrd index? 1.02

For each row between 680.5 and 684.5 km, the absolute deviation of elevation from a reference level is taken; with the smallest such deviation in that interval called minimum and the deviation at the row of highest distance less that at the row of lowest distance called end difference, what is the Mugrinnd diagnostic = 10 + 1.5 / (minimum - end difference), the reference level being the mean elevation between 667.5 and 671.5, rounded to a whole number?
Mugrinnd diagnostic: 18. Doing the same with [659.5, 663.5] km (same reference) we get -20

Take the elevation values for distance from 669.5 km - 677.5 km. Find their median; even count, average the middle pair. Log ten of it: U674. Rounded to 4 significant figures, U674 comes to 1.380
